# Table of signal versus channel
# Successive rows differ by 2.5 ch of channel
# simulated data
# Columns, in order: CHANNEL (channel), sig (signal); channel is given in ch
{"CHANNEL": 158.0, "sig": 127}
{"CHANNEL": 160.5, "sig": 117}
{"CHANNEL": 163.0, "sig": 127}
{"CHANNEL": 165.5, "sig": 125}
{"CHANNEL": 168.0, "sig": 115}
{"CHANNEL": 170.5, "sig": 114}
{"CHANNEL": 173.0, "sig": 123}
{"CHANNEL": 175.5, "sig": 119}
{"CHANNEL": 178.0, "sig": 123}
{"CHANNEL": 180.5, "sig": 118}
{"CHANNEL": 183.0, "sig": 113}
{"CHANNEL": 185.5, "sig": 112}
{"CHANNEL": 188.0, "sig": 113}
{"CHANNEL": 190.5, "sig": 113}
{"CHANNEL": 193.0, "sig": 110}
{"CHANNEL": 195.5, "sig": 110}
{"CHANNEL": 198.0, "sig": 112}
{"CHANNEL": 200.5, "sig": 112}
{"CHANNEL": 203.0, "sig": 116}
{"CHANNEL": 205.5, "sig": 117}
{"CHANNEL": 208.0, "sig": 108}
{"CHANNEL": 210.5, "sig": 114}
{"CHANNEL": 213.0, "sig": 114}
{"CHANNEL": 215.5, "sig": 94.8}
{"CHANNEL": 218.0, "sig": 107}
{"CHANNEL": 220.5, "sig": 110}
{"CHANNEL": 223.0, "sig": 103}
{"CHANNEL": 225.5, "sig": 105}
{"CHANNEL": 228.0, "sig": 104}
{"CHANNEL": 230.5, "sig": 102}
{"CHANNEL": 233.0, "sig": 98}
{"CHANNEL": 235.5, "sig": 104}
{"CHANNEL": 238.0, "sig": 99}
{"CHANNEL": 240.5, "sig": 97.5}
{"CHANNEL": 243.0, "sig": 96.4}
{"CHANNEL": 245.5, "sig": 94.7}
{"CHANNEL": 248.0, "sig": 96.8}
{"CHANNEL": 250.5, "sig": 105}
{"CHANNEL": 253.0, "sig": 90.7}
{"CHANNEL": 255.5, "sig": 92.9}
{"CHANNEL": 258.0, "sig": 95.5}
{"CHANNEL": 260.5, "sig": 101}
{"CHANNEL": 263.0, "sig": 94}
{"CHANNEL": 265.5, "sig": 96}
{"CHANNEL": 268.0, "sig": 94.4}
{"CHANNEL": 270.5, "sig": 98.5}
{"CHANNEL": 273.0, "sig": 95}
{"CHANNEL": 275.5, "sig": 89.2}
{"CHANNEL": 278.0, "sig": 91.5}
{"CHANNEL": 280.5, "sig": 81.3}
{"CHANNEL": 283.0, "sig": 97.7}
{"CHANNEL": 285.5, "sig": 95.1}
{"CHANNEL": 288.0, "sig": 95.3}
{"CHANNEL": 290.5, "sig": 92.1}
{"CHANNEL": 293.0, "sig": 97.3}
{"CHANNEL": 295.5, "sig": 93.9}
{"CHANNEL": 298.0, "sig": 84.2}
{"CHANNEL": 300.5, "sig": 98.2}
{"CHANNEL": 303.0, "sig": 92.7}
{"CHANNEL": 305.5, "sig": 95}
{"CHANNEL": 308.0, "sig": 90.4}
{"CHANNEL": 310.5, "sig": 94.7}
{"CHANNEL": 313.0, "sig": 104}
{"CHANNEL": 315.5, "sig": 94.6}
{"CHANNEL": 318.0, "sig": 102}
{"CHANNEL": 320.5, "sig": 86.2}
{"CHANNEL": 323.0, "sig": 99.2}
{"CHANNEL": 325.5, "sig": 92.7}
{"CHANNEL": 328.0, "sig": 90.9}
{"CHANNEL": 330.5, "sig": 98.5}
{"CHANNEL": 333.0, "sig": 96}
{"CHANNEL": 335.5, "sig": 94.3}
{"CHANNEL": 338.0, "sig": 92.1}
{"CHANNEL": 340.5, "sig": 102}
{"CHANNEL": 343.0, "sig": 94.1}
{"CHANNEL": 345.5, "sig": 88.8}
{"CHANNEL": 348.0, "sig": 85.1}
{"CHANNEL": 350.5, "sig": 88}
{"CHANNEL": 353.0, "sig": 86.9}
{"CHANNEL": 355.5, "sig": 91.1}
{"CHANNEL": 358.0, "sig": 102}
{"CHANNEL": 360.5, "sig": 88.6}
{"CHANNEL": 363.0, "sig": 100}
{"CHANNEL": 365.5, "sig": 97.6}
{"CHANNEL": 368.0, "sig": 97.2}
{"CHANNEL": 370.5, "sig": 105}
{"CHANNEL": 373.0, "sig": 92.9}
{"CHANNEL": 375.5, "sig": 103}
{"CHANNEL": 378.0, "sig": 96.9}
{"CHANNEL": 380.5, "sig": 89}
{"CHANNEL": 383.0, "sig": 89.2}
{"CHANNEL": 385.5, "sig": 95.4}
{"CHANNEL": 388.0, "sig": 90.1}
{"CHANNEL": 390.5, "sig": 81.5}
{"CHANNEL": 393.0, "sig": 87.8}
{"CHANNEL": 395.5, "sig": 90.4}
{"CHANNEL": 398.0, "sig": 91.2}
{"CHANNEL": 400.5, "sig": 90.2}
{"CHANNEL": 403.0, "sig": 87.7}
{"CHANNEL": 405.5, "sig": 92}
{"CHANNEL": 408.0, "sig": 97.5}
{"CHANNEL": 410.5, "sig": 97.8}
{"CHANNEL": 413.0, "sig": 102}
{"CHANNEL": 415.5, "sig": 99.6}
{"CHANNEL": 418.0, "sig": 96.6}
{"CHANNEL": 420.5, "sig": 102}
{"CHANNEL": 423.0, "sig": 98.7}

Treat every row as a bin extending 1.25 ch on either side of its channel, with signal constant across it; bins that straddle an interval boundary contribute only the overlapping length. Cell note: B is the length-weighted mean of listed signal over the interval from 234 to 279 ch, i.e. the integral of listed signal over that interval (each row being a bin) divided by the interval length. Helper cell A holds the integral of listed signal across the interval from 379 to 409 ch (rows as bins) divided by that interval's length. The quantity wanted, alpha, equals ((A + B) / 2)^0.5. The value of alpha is 9.7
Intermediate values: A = 90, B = 96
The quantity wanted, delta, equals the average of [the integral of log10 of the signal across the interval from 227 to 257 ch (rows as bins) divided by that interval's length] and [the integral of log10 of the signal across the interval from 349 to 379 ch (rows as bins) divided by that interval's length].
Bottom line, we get 1.99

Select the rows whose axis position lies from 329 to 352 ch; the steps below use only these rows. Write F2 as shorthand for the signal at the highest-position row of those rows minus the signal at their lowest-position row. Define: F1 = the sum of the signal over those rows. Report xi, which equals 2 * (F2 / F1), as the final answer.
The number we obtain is -0.025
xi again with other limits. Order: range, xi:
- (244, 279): -0.005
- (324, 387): 0.002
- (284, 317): -0.001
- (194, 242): -0.012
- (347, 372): 0.042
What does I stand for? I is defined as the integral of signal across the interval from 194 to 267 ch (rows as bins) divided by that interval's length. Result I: 103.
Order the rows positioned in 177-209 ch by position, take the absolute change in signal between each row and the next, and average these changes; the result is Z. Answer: 2.6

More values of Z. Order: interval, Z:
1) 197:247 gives 4.5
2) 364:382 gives 7.4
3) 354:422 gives 5.4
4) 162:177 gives 5.2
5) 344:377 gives 6.7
